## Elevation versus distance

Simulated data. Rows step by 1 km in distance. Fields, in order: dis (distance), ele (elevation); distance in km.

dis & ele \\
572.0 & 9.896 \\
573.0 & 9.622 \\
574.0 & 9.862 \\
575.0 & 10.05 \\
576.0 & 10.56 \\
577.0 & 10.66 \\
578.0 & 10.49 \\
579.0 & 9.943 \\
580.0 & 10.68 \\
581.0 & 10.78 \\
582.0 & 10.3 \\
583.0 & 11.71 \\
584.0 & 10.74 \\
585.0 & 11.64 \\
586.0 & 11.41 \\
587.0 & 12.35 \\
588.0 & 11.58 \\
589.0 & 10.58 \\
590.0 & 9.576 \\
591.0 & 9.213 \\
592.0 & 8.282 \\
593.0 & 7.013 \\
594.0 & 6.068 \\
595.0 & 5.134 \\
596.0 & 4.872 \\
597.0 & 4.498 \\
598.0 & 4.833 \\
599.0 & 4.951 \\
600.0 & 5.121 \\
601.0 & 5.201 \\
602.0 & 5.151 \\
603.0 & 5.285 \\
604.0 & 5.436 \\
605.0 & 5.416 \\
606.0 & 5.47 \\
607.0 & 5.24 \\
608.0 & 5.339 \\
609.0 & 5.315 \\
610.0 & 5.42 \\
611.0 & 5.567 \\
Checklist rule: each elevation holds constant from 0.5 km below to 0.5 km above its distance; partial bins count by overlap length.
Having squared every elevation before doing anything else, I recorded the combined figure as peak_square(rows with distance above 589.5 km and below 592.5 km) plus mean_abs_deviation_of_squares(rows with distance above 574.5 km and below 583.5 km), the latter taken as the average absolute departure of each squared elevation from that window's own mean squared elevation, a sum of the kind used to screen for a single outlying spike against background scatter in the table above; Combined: 99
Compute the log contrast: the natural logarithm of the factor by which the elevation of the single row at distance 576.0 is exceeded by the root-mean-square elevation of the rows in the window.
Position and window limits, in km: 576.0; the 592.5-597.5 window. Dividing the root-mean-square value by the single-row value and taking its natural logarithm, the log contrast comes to -0.64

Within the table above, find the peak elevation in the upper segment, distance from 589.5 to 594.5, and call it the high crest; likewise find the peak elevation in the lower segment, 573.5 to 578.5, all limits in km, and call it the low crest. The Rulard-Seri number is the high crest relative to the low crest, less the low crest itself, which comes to -9.8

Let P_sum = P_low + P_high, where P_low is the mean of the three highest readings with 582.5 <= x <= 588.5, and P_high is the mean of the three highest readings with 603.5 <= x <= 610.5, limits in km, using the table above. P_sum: 17.34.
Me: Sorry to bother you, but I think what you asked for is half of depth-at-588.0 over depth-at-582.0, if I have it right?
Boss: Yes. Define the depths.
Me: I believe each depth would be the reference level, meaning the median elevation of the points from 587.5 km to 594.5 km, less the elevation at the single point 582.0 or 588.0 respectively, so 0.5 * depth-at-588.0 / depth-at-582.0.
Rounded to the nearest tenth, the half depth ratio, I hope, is 1.1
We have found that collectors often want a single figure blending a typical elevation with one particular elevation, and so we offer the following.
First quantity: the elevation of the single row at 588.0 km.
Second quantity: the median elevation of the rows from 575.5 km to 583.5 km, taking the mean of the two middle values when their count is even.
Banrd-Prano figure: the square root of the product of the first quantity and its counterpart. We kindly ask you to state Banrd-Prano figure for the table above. 11.1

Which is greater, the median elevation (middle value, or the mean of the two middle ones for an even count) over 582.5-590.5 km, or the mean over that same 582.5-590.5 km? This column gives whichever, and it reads 11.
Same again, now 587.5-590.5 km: 11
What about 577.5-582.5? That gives 10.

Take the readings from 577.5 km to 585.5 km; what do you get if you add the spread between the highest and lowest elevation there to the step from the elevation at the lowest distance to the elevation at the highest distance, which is 2.9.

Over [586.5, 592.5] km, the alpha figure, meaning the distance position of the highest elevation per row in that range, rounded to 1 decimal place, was 587.0 km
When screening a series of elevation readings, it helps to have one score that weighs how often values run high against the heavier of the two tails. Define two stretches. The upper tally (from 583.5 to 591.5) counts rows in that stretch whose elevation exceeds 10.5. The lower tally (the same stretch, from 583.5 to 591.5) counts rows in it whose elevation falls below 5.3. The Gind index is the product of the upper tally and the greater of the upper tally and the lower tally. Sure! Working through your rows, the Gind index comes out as 36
